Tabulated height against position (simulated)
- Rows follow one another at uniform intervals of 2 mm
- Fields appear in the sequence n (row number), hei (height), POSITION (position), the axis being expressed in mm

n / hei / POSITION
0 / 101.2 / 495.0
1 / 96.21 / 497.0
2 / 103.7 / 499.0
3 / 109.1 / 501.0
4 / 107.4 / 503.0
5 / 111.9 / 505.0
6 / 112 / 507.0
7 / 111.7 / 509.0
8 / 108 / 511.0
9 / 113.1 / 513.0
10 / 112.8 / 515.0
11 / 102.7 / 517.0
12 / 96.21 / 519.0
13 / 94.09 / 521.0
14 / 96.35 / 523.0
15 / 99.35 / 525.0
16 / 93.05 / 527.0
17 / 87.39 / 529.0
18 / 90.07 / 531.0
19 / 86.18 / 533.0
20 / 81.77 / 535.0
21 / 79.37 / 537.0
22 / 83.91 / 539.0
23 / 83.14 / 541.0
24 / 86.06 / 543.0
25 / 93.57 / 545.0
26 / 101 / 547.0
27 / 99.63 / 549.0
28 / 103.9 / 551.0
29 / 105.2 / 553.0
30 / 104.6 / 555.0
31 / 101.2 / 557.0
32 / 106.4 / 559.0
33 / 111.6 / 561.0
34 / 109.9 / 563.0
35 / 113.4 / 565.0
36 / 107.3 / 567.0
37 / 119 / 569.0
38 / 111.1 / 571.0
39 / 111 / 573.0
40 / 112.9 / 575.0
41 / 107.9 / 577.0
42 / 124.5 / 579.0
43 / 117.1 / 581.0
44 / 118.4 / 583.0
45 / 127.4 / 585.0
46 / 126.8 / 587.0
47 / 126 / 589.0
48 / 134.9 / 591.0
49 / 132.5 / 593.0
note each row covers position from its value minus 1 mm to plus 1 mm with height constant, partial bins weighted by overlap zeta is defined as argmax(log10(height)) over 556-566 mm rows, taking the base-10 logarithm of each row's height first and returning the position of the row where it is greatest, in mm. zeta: 565.0 mm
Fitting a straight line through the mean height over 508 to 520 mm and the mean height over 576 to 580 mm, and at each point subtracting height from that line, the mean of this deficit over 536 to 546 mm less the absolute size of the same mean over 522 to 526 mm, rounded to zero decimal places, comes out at 15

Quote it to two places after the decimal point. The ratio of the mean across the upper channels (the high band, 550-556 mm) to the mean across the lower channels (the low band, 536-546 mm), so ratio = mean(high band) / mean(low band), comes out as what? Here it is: 1.23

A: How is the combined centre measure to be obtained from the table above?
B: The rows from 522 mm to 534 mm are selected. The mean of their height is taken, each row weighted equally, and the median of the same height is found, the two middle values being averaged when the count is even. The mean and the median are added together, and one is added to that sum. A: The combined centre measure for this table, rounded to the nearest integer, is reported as 185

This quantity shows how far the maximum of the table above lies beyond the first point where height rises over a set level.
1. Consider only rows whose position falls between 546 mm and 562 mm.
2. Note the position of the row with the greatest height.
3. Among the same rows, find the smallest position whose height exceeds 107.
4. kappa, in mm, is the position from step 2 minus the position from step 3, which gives 0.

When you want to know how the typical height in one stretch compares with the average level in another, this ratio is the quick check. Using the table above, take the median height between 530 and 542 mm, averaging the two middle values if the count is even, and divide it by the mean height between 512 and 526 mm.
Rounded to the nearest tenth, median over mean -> 0.8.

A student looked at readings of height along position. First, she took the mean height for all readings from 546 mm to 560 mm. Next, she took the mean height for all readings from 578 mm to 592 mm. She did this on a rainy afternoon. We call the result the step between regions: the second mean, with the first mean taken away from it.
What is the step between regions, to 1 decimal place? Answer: 21.9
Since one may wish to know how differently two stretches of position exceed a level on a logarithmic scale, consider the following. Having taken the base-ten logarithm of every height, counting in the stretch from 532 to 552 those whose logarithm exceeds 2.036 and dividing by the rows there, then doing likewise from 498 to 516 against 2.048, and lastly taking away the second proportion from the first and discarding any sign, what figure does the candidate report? 0.6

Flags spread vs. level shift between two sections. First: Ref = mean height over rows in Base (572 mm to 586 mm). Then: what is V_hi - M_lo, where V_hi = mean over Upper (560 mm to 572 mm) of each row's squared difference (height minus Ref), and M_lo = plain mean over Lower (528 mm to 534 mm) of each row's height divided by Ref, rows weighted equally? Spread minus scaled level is 37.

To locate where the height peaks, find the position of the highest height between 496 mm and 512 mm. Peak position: 507.0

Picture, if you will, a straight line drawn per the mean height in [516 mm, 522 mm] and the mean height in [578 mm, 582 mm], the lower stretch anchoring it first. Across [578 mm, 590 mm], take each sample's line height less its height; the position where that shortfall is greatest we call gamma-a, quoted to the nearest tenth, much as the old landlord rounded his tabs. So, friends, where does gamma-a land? 581.0 mm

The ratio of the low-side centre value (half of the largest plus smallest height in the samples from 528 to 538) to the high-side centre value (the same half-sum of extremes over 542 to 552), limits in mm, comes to 0.89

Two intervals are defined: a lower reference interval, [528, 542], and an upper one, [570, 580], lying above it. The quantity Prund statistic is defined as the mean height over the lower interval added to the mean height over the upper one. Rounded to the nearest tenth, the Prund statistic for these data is 198.0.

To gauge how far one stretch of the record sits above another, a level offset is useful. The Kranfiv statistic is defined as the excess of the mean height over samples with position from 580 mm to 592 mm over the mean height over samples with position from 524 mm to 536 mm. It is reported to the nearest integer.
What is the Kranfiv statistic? 35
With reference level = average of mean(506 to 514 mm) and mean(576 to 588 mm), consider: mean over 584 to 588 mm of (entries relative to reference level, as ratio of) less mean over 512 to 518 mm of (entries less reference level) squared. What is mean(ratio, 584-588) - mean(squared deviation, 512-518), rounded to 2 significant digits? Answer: -61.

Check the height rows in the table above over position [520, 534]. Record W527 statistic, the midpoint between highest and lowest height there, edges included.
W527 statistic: 93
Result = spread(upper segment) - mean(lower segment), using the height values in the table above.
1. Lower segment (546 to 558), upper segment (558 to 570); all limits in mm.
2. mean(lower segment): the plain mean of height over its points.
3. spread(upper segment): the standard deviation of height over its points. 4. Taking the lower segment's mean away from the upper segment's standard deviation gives -98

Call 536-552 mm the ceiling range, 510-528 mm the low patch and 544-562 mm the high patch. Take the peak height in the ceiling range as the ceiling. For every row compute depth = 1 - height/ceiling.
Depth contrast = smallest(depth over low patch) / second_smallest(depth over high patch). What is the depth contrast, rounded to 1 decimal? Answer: 3.7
